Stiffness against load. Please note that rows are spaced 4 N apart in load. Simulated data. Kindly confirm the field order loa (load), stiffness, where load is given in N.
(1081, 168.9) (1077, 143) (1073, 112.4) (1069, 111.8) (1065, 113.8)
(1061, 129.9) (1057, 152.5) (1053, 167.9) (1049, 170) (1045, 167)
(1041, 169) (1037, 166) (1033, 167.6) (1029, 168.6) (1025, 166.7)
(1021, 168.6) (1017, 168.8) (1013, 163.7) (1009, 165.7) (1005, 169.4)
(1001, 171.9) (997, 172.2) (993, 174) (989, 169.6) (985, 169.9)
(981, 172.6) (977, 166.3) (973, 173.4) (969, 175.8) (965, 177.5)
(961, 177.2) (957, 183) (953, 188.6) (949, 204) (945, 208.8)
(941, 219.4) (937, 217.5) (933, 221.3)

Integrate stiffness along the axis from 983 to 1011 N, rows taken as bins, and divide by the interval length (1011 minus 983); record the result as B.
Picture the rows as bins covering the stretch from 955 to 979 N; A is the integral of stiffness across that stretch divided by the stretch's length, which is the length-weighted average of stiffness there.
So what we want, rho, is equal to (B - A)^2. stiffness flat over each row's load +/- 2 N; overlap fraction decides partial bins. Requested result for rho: 26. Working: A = 176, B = 170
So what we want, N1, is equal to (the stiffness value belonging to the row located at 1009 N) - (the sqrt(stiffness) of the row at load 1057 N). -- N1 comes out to 153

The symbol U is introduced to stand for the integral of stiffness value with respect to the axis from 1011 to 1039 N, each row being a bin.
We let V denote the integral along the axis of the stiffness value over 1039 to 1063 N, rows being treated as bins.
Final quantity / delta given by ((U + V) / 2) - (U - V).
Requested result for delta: 3398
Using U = 4680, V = 3825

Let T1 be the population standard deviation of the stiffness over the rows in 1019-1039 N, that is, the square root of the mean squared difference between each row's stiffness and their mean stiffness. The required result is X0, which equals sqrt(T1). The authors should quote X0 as 1.0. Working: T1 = 1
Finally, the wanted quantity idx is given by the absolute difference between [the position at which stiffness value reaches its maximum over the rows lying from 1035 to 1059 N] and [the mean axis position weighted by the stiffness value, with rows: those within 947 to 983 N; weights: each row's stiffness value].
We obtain 84.5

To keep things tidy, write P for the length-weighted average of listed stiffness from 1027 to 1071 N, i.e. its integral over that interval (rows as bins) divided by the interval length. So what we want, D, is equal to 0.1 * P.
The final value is 15.3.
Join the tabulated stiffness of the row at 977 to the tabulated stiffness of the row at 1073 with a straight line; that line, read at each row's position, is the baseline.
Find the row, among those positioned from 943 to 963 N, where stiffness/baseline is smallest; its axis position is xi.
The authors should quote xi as 961 N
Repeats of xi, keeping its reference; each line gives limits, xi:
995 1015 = 997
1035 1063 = 1061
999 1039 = 1009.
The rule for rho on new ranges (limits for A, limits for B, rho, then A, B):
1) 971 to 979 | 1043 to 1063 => 154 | 170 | 157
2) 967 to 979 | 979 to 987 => 0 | 172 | 171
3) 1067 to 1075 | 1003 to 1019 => 3003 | 112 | 167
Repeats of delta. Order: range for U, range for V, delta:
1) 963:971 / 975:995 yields 4408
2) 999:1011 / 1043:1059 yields 2930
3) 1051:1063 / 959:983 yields 5356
